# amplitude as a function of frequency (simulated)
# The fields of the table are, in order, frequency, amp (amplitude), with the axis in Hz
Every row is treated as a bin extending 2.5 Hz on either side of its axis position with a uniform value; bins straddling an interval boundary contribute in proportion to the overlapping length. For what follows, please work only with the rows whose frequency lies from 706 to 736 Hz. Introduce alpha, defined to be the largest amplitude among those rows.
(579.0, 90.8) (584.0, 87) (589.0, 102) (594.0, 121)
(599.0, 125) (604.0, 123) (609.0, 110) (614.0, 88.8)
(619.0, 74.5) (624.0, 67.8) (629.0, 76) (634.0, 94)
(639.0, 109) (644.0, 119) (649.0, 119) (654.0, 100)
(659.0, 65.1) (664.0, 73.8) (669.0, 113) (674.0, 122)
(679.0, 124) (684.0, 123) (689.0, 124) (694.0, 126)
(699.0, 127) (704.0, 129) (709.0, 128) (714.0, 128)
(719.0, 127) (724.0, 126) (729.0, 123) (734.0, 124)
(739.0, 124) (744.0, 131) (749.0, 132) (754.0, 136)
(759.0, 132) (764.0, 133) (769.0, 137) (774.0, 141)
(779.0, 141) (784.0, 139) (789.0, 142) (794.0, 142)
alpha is 128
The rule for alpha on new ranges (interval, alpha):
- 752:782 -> 141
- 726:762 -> 136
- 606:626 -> 110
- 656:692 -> 124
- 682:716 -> 129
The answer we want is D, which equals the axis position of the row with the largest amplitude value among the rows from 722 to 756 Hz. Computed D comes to 754.0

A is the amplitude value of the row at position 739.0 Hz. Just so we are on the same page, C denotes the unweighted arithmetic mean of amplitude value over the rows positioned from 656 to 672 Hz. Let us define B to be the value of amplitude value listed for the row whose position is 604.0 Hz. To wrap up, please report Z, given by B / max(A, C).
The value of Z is 0.99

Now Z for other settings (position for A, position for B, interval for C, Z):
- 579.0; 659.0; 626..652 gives 0.63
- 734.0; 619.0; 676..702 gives 0.60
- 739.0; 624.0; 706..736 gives 0.54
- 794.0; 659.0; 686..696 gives 0.46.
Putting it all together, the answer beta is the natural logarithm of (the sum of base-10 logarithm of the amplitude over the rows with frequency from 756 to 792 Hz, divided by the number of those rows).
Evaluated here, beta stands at 0.76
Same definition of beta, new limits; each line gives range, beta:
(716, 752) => 0.74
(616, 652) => 0.67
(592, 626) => 0.69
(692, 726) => 0.74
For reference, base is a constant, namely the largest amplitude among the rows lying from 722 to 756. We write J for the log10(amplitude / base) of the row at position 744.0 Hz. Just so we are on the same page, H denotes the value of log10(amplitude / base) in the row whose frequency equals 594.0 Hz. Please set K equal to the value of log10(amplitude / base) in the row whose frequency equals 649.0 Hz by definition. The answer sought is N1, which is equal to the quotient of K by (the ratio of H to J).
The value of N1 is -0.02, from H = -0.05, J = -0.016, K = -0.06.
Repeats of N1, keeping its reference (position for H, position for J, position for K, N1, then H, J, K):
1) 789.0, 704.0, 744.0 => 0.02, 0.02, -0.023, -0.02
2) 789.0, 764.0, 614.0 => 0.10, 0.02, -0.010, -0.19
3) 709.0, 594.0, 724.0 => -0.06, -0.03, -0.051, -0.03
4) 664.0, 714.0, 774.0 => 0.00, -0.27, -0.026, 0.02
